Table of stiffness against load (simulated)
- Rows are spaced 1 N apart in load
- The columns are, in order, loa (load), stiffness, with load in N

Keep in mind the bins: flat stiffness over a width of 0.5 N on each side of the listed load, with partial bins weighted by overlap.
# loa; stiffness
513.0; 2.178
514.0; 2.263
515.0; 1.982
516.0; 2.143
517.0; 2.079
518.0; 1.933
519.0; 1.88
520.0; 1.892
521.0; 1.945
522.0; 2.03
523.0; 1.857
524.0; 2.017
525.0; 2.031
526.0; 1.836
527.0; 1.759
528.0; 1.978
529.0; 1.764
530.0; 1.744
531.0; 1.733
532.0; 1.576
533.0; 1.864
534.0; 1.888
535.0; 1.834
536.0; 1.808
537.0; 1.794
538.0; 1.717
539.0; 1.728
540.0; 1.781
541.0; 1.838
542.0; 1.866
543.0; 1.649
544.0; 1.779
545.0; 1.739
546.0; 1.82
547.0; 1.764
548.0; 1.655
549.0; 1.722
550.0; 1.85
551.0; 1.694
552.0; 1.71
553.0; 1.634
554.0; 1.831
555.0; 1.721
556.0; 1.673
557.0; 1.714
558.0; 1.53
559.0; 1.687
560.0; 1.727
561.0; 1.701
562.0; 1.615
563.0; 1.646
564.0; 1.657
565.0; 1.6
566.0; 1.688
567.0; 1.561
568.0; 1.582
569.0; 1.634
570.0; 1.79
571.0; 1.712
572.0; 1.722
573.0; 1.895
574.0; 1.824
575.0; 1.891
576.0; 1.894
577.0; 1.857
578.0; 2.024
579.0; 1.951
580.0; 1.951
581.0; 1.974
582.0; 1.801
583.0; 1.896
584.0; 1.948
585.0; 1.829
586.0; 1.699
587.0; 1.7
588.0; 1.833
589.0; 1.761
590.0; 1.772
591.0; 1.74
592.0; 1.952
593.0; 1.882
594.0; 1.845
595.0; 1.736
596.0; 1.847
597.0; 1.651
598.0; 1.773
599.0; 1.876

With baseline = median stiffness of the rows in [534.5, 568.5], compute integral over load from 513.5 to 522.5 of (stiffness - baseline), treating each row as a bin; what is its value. 2.7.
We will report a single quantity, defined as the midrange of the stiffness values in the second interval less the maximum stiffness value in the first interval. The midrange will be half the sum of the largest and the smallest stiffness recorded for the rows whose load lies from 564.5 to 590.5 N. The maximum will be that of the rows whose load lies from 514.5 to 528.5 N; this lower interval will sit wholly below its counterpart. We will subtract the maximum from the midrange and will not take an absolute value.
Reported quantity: -0.35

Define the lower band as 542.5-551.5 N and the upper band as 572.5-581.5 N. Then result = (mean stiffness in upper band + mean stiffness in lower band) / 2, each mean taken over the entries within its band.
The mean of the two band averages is 1.83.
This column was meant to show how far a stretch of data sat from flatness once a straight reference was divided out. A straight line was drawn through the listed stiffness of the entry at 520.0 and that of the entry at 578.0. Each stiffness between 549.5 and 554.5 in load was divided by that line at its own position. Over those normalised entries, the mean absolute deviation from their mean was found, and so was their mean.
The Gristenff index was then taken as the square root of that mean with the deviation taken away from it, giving 0.921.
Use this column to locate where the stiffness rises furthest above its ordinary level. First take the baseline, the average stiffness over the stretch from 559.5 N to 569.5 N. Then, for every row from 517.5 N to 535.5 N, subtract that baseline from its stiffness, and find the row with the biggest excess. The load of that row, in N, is 525.0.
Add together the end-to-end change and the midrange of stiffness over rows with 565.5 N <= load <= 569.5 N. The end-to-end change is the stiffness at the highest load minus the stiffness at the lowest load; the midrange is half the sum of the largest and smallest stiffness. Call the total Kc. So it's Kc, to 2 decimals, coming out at 1.57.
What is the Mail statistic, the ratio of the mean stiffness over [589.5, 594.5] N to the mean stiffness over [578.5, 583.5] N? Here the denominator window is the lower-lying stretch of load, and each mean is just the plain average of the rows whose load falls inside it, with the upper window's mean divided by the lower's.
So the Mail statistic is 0.96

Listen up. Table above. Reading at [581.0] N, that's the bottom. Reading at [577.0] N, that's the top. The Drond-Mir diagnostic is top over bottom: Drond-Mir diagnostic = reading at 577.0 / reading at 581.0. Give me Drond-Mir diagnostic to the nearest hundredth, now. 0.94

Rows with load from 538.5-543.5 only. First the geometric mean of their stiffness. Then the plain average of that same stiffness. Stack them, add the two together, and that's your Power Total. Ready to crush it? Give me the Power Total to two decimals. 3.54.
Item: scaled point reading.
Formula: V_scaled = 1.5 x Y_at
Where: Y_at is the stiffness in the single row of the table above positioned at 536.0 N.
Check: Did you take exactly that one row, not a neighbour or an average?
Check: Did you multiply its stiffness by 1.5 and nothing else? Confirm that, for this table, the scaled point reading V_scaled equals 2.71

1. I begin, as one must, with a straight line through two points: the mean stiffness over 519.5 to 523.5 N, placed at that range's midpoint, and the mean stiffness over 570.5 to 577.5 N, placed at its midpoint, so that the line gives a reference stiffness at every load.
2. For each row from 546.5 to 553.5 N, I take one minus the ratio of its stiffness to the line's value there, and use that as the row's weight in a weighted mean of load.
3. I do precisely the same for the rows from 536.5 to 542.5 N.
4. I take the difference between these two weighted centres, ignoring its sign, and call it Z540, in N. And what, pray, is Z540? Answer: 11.4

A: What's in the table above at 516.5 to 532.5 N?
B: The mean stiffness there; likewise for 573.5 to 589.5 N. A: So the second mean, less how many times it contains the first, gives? 0.87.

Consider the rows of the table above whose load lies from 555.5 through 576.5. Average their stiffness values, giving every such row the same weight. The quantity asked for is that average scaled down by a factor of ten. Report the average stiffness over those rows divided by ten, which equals 0.170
